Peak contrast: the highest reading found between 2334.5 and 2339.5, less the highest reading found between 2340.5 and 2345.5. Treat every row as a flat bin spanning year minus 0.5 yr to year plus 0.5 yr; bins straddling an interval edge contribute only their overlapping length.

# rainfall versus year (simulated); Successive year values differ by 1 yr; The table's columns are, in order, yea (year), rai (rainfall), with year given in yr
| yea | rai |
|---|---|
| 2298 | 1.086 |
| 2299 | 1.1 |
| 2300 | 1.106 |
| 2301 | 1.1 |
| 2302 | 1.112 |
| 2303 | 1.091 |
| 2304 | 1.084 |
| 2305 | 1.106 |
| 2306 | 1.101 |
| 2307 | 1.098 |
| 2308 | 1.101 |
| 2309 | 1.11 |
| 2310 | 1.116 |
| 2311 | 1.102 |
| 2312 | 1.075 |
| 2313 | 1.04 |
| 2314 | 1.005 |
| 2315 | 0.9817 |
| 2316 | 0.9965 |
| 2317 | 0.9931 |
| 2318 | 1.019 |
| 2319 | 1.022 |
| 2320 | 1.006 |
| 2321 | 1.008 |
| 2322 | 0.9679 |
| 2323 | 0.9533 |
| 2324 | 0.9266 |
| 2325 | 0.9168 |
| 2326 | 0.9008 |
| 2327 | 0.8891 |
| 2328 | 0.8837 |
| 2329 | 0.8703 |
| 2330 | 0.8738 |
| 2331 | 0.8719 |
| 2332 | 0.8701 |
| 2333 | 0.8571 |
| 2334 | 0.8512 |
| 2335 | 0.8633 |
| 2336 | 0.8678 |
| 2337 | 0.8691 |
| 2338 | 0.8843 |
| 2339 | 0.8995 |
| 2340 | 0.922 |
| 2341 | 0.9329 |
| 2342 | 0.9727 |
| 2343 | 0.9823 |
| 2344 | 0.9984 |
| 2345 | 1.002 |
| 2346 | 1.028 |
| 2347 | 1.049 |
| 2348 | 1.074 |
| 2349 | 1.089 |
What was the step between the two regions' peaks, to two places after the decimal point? -0.10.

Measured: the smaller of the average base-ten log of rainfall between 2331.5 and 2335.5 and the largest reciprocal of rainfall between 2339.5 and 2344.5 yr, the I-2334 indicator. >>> -0.065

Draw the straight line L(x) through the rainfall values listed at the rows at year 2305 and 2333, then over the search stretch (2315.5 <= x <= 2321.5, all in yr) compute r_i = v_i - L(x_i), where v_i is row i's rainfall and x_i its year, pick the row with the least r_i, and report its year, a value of 2316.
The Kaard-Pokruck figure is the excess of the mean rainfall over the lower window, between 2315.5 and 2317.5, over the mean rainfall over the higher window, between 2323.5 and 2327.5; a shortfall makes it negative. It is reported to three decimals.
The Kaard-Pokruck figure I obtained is 0.086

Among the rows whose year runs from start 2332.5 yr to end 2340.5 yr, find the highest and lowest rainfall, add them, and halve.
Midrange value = 0.89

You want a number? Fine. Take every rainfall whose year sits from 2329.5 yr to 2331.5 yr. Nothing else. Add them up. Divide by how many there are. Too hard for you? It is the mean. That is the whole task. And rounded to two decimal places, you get 0.87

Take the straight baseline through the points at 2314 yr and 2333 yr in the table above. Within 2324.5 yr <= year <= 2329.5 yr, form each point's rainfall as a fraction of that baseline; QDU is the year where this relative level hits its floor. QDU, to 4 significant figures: 2329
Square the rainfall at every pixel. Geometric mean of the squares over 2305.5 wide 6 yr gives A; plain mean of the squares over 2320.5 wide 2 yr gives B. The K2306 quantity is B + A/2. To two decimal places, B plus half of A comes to 1.62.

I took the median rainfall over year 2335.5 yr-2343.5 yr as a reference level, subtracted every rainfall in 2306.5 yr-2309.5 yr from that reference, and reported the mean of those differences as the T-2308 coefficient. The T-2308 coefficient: -0.19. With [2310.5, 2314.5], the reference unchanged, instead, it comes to -0.14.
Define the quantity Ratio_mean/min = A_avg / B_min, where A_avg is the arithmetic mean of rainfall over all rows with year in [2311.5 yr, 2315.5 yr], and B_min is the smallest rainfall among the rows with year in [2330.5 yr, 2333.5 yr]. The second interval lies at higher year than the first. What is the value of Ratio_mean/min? 1.20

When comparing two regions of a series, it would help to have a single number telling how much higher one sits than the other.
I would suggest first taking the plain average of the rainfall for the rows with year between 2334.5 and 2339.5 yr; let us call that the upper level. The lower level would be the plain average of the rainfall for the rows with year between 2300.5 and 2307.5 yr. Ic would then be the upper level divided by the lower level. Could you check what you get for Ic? 0.80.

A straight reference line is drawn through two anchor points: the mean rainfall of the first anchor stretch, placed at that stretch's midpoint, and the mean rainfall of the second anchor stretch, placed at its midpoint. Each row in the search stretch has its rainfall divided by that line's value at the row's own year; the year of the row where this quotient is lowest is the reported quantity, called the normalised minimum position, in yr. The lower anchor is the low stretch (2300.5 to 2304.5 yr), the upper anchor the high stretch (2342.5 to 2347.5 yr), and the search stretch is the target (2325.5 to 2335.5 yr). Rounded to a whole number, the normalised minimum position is 2334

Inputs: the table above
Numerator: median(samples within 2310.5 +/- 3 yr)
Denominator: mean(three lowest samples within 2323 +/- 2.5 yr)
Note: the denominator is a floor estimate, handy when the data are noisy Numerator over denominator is 1.18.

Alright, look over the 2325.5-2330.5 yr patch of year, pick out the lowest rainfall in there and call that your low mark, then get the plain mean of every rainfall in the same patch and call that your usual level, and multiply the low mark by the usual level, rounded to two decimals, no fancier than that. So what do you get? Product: 0.77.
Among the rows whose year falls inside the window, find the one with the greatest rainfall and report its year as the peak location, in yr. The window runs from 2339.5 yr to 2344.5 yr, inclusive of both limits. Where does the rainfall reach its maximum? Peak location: 2344 yr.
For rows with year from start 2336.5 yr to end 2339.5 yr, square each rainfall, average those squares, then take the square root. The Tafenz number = 0.88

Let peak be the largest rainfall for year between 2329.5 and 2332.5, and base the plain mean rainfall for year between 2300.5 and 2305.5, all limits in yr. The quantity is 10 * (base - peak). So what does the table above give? 2.2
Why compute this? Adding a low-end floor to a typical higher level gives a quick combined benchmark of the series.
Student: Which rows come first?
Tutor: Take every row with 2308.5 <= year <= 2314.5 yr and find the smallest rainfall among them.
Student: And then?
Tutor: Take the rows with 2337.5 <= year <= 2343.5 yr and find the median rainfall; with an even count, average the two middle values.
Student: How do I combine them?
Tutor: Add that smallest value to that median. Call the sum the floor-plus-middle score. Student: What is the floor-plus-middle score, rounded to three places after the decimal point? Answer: 1.932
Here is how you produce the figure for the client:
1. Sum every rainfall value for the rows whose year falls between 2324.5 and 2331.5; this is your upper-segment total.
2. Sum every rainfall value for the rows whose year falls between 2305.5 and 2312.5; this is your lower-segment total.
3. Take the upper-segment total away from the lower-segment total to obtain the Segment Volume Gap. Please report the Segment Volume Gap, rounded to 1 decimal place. 1.5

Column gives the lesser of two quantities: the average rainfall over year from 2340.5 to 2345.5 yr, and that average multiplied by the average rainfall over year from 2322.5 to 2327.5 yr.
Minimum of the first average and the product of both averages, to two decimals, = 0.90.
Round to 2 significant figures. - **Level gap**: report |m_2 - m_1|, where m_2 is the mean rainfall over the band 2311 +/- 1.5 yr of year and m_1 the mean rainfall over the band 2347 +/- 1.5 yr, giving 0.047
